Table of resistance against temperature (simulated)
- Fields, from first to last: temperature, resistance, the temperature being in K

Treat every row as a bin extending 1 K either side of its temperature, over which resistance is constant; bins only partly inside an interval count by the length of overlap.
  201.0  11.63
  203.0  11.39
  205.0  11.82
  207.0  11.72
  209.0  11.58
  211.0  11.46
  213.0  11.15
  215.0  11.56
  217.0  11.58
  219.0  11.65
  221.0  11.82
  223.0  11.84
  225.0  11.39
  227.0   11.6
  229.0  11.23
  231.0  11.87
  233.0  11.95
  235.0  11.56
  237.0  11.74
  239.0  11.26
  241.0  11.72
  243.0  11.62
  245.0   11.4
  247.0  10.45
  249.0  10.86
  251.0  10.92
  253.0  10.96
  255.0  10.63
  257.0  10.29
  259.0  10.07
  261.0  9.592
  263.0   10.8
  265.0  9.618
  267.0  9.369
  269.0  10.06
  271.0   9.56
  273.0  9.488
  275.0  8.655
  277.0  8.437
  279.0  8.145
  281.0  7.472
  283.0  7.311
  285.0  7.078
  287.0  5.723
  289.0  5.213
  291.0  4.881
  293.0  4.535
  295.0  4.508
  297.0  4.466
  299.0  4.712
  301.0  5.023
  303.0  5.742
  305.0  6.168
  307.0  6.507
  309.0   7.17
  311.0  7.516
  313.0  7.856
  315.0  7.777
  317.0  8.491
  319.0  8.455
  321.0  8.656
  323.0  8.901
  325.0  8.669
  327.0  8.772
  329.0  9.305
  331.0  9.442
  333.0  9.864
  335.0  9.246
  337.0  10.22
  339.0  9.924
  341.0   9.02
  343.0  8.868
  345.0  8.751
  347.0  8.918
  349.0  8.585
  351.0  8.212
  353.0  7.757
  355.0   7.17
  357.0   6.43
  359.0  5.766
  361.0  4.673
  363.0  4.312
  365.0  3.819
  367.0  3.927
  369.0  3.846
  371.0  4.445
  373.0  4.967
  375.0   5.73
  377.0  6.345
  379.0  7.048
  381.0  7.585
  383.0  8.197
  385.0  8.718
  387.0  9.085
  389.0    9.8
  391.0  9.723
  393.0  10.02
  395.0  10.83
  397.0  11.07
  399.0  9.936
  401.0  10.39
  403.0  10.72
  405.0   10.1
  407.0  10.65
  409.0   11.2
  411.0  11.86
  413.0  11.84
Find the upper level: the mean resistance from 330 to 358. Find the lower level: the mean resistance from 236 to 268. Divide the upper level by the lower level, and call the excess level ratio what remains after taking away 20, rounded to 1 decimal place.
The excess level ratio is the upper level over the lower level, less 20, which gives -19.2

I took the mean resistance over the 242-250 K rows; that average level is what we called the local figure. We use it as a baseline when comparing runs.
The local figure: 11.1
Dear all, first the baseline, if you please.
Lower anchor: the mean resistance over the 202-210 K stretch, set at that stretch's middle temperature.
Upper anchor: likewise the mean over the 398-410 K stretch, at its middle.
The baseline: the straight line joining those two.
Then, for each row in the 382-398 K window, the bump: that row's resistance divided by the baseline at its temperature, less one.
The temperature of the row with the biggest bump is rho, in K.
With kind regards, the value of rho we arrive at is 397.0 K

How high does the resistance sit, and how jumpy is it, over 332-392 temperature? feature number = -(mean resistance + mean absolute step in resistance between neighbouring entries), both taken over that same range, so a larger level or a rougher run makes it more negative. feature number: -7.9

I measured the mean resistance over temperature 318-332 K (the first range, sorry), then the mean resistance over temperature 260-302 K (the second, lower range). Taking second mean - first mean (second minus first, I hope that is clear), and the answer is -2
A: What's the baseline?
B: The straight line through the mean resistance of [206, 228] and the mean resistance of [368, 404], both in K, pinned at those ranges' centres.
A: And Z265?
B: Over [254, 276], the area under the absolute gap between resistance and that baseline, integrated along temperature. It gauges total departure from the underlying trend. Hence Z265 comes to 18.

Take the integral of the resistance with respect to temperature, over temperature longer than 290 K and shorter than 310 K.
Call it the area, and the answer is 107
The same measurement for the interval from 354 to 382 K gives 152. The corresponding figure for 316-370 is 420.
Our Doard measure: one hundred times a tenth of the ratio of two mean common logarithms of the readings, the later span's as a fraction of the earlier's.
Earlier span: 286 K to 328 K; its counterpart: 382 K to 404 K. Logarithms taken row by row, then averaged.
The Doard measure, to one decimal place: 12.3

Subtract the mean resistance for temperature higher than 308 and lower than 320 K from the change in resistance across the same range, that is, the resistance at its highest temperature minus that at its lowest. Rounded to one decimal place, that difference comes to -6.6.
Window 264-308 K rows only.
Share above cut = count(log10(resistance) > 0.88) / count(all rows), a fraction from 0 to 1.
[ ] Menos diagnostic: 0.36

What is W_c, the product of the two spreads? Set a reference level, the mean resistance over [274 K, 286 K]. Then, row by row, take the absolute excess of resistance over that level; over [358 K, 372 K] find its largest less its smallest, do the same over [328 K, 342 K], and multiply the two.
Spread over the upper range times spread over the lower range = 2.3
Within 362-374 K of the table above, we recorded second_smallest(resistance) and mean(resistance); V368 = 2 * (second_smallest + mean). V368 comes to 16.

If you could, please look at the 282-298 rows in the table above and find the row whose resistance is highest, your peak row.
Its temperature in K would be 283.0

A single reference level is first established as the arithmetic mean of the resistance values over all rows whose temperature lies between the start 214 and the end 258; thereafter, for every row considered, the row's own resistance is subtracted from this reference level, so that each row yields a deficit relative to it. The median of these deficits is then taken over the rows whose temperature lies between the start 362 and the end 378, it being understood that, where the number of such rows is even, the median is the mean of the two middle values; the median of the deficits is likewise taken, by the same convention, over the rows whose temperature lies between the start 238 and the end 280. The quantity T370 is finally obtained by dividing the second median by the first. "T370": 0.2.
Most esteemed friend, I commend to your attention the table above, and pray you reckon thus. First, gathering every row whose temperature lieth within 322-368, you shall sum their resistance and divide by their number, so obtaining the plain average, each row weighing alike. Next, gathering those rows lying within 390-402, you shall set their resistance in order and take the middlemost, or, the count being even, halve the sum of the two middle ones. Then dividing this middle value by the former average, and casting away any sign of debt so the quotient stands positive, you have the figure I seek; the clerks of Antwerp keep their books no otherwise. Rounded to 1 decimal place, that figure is 1.3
